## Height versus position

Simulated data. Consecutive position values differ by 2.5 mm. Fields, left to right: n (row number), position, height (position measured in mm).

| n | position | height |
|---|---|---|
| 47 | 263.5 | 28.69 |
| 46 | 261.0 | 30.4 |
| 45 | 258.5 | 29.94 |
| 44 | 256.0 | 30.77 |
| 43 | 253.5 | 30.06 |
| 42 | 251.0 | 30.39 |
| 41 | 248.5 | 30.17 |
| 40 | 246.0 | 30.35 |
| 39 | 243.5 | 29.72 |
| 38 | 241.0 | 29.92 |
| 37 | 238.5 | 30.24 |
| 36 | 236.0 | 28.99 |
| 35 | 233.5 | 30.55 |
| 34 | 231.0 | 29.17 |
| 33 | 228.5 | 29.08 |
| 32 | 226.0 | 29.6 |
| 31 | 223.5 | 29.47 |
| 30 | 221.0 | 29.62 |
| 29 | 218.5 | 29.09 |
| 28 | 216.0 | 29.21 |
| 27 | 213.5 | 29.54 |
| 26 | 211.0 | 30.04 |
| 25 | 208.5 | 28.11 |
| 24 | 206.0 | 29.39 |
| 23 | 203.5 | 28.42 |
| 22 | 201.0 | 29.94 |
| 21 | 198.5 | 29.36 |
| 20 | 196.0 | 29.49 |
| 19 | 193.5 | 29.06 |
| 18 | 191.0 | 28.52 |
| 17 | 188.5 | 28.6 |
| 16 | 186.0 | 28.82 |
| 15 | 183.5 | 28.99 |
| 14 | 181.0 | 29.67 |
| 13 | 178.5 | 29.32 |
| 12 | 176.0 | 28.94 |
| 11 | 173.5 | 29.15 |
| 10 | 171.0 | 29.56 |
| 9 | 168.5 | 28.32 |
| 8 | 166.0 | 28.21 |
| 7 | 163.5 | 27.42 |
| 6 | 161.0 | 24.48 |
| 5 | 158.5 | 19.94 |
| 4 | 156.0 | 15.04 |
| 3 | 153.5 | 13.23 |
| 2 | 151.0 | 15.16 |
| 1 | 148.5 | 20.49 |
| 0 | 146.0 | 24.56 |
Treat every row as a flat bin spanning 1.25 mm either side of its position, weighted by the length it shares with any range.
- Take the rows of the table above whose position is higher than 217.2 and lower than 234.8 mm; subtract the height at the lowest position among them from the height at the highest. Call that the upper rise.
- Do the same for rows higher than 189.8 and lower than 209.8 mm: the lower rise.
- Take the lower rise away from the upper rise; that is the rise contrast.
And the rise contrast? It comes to 1.9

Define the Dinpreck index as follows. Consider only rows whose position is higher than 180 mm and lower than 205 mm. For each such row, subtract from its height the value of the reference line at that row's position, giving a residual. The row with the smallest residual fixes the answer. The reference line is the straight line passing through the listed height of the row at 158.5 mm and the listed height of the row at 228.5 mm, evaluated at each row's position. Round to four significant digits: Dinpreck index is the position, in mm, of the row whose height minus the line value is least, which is 203.5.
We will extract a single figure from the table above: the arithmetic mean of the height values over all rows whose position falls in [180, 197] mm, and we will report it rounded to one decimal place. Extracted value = 29.0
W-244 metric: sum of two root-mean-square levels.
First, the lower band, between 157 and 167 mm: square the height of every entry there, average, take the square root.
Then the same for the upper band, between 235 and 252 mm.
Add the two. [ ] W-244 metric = 55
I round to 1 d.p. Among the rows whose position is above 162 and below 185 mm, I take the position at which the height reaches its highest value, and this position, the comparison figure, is 181.0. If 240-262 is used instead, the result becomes 256.0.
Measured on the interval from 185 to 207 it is 201.0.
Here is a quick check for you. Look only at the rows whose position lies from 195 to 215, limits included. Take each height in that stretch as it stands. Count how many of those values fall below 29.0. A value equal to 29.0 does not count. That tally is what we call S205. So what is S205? 2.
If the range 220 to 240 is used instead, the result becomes 1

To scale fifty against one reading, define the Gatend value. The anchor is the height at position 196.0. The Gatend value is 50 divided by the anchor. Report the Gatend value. 1.70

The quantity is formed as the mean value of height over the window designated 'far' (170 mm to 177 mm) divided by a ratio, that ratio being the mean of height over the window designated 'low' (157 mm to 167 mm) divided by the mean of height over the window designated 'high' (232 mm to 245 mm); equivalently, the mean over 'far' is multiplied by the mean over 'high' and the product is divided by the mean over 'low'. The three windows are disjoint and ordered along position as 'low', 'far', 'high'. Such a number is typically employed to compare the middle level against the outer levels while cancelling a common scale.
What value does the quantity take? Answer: 35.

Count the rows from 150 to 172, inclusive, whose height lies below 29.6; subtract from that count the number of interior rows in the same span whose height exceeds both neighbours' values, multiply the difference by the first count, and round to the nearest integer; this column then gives 81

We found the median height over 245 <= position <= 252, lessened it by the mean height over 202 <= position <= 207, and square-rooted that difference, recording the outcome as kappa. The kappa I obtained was 1.2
